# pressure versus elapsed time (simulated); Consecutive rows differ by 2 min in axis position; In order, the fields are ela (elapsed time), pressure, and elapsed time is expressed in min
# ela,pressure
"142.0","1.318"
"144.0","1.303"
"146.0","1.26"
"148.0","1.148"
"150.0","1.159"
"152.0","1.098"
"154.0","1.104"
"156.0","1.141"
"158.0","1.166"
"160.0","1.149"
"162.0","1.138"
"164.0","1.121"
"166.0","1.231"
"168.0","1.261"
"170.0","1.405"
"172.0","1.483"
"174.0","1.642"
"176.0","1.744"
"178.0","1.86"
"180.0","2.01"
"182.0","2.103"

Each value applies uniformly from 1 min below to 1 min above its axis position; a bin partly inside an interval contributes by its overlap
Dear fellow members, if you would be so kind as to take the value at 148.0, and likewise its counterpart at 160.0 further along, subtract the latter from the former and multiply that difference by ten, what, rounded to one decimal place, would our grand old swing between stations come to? 0.0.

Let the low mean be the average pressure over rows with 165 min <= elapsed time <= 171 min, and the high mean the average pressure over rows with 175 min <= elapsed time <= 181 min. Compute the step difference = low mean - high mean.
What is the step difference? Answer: -0.6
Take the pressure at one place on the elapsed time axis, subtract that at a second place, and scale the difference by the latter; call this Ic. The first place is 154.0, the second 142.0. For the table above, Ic -0.2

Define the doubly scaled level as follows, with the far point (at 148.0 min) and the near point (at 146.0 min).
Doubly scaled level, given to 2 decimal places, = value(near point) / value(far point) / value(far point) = 0.96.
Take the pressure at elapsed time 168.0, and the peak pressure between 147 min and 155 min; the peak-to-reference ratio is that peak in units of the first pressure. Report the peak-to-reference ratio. 0.92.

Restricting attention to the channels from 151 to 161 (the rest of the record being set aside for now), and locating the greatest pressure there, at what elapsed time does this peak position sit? 158.0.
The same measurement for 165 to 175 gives 174.0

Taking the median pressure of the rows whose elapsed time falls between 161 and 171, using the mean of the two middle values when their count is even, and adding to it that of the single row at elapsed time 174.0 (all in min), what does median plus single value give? 2.87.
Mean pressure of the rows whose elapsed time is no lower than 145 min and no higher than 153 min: 1.2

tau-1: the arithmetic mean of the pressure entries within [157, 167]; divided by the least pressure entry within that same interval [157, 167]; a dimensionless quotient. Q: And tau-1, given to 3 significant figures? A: 1.04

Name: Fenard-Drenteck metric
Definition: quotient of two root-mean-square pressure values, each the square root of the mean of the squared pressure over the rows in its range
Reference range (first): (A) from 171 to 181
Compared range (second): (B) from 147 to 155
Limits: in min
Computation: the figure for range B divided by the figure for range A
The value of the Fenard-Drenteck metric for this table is 0.642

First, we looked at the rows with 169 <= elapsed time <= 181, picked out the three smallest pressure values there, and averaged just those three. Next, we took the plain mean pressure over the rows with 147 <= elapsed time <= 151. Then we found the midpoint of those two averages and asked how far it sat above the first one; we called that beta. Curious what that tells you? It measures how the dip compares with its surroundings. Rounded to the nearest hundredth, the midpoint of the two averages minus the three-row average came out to -0.18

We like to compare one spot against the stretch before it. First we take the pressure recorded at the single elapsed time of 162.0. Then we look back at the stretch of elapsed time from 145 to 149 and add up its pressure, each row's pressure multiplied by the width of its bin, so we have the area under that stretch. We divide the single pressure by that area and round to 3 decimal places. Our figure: 0.236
